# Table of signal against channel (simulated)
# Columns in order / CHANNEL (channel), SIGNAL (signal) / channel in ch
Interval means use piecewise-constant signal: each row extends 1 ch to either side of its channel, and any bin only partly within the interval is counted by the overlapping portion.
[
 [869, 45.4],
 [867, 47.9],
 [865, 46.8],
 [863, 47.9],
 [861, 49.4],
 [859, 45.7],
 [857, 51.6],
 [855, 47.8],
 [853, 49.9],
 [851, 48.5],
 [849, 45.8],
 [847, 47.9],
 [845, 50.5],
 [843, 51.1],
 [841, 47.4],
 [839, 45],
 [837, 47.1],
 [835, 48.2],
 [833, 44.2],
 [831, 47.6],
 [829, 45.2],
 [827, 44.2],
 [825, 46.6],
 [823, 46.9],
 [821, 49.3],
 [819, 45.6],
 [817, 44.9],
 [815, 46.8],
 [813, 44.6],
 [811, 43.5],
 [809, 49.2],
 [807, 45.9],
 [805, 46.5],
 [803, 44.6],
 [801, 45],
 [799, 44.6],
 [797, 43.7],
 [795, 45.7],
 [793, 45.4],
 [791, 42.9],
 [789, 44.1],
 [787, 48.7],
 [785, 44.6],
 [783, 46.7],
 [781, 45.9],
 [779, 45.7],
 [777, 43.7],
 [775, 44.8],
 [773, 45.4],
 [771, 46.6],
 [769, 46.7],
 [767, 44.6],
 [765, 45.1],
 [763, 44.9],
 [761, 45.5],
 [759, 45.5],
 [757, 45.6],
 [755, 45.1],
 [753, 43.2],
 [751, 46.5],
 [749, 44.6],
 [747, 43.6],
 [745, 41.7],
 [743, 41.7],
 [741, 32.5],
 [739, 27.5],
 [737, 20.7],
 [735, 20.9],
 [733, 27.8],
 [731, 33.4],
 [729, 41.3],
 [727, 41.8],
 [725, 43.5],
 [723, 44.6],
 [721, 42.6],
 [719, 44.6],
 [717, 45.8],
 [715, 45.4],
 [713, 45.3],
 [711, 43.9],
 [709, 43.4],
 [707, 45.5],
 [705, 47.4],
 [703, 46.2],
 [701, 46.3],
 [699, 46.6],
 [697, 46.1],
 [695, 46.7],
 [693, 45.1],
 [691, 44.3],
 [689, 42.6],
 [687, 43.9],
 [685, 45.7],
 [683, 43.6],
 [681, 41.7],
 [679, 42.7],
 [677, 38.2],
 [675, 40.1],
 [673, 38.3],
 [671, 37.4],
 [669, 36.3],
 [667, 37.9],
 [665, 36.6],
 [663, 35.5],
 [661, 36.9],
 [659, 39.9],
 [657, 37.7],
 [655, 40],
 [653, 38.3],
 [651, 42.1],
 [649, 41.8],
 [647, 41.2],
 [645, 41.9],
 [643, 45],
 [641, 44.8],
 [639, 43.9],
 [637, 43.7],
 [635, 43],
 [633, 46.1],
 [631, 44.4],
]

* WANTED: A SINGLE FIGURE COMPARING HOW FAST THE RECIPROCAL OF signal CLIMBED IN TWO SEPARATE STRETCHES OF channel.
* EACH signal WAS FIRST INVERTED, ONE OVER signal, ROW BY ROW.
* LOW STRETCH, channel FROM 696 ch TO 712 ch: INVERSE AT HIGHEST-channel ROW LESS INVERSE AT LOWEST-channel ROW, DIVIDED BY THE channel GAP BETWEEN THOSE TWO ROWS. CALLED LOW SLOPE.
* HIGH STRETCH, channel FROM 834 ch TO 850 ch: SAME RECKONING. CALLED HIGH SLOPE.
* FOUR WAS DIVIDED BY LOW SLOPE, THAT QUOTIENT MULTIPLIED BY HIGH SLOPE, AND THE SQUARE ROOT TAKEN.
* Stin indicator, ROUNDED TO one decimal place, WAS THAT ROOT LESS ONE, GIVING 1.0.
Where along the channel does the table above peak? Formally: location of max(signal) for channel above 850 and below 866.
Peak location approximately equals 857 ch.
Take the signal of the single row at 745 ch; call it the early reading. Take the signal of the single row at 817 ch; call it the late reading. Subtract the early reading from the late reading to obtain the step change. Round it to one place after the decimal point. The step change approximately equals 3.2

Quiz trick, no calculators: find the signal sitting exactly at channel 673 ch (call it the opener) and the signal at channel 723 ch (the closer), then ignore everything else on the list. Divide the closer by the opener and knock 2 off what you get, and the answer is -0.84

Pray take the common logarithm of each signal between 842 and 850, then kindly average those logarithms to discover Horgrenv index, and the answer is 1.69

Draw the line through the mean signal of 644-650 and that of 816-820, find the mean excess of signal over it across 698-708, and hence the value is 4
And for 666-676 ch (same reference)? -4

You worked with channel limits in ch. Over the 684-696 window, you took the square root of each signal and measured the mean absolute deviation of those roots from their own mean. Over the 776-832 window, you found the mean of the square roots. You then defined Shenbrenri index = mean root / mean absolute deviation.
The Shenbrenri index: 81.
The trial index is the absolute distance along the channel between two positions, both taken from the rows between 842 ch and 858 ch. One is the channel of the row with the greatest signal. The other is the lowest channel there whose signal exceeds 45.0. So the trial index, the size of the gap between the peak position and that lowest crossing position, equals 14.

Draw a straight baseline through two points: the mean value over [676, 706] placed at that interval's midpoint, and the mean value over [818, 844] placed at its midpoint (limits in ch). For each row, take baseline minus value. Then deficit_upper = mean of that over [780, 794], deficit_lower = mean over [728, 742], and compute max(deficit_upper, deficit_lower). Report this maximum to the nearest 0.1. 16.0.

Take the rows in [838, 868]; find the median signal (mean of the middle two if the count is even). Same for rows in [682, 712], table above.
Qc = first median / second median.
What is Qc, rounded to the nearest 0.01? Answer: 1.05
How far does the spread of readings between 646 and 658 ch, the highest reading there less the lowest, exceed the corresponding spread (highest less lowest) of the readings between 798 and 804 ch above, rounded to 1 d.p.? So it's 4.0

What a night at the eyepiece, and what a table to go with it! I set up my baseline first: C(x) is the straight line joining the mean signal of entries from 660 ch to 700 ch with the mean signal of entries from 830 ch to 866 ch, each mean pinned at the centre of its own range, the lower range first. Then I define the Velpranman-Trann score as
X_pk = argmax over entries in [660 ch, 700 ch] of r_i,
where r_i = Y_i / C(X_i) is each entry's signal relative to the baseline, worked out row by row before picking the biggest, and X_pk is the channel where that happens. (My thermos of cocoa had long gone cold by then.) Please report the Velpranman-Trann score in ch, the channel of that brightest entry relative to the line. 695 ch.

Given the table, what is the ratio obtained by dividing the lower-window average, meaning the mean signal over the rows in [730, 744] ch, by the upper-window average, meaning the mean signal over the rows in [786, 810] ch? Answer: 0.642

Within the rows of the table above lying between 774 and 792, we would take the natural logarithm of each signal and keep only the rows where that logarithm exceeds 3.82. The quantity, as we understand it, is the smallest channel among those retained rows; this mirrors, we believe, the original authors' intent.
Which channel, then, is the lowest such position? 779 ch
